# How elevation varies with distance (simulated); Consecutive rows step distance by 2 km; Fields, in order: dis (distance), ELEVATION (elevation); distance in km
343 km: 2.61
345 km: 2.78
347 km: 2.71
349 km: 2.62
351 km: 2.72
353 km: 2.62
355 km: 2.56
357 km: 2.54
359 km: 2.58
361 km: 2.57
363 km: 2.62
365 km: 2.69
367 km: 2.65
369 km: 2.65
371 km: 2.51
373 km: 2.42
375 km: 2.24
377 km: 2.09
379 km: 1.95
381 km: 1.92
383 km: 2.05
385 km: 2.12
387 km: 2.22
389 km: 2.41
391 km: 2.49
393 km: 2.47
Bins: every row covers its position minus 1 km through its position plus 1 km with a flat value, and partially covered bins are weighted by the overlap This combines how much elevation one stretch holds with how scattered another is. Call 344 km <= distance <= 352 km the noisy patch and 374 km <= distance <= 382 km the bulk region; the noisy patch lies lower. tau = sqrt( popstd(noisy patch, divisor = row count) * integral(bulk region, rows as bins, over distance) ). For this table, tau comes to 0.97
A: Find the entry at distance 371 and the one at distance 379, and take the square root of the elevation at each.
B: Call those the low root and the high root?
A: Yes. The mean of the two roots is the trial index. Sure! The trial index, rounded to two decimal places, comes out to 1.49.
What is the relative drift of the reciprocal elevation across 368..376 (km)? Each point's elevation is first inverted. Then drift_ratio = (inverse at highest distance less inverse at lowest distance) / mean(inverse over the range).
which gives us 0.17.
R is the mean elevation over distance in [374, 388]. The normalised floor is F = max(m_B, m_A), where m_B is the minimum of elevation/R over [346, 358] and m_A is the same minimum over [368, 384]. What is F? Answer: 1.22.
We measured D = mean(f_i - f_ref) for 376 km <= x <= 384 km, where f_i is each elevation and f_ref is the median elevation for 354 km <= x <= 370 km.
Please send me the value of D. -0.60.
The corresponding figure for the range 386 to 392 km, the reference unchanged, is -0.23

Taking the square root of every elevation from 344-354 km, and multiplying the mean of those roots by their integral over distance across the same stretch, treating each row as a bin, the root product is 26.9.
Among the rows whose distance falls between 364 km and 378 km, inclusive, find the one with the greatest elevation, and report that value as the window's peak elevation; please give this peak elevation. 2.69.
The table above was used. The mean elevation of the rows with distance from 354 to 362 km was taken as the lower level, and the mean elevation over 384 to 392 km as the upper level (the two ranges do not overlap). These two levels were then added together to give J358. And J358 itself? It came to 4.87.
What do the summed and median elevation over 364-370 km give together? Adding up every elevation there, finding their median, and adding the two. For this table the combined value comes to 10.6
